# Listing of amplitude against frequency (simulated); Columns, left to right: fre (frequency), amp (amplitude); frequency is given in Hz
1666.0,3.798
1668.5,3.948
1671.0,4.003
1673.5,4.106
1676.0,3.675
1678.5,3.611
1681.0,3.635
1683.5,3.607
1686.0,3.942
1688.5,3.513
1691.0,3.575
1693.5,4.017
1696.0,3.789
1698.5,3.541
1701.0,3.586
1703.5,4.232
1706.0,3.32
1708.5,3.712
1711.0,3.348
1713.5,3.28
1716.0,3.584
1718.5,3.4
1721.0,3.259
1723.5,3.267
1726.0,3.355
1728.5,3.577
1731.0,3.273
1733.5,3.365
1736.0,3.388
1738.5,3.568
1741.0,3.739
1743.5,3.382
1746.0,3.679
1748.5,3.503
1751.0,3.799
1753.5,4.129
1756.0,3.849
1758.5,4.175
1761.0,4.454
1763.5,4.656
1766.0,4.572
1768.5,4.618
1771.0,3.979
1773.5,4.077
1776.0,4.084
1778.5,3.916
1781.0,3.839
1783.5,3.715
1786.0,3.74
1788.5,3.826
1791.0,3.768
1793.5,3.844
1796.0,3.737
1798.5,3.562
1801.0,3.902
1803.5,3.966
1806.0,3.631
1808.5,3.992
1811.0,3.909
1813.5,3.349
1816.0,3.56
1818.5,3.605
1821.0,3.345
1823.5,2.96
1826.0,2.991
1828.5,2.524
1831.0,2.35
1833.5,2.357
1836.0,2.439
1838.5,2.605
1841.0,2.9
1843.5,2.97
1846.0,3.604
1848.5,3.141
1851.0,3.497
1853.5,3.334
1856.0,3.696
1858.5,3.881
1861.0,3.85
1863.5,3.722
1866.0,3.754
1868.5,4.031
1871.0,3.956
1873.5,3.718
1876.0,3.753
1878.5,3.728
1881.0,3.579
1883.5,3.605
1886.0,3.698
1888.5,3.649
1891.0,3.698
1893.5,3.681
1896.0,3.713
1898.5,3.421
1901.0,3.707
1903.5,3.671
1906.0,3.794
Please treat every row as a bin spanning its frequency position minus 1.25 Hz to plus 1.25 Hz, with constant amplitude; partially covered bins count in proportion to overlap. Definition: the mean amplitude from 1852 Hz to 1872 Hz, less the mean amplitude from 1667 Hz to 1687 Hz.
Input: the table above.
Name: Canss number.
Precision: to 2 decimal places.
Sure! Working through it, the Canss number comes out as -0.04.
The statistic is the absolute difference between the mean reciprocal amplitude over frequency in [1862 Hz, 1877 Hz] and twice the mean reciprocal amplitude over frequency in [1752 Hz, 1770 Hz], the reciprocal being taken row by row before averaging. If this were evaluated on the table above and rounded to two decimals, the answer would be 0.20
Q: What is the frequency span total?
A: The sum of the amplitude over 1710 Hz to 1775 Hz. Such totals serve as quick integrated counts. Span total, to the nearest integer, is 97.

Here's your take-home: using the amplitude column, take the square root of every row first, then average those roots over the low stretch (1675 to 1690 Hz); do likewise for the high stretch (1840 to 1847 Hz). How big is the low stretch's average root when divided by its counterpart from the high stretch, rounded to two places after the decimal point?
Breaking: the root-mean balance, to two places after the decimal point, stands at 1.08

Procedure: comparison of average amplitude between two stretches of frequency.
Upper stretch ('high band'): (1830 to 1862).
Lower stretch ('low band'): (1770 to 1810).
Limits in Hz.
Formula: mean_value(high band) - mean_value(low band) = -0.7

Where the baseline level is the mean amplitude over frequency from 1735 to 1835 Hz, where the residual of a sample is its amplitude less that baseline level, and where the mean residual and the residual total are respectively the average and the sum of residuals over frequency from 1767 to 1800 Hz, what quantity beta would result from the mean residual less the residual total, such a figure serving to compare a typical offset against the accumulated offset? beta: -2.4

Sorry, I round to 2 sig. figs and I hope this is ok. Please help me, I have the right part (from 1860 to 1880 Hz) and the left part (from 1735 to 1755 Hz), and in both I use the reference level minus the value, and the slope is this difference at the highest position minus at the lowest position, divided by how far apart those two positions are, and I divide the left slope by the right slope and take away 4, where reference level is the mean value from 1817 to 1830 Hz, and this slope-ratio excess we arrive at -10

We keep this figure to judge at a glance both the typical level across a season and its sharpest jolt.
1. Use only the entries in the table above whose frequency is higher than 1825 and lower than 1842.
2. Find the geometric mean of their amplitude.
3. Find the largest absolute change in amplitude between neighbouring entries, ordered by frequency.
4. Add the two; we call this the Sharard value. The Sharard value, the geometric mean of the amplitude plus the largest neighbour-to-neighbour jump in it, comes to 3.05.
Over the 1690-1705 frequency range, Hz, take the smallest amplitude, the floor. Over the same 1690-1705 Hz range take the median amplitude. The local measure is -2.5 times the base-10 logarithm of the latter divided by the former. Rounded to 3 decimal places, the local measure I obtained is -0.044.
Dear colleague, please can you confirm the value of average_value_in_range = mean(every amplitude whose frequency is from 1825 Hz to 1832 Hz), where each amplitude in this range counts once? 2.6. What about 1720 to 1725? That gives 3.3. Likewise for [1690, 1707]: 3.7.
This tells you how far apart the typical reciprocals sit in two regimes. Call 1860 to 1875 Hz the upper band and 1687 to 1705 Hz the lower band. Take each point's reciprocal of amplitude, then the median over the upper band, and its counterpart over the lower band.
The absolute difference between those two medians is 0.016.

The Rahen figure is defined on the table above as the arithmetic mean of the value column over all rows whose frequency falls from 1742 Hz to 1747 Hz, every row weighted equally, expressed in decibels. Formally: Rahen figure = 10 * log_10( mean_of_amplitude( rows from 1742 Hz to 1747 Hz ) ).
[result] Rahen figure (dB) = 5.48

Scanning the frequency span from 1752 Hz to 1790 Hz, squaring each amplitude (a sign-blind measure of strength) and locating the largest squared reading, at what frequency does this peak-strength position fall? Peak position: 1763.5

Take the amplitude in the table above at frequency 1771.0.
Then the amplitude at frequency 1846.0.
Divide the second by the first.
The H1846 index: 0.91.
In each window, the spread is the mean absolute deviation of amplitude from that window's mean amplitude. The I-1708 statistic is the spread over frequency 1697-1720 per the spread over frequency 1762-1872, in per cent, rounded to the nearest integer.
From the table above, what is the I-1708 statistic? 46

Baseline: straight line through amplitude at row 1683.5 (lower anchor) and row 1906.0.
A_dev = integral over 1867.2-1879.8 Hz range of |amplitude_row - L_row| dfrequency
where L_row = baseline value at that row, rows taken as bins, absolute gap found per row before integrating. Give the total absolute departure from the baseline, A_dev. 1.4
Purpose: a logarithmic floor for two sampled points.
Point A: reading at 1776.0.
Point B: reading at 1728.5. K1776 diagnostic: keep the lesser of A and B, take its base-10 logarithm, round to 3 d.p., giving 0.554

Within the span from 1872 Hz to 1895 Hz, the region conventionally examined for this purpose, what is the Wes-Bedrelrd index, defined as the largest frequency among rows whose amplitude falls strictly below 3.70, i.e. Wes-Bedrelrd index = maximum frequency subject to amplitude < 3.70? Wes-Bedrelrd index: 1893.5 Hz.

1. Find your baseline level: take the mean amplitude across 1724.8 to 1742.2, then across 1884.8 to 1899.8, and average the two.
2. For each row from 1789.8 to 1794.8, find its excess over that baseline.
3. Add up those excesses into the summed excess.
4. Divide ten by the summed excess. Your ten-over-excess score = 20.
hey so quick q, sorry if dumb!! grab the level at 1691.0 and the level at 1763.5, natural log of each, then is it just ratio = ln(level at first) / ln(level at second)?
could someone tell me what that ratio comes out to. 0.83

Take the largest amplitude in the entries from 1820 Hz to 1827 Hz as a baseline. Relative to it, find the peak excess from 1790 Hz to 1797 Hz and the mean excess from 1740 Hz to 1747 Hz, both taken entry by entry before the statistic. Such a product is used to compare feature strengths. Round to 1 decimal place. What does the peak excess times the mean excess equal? 0.1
